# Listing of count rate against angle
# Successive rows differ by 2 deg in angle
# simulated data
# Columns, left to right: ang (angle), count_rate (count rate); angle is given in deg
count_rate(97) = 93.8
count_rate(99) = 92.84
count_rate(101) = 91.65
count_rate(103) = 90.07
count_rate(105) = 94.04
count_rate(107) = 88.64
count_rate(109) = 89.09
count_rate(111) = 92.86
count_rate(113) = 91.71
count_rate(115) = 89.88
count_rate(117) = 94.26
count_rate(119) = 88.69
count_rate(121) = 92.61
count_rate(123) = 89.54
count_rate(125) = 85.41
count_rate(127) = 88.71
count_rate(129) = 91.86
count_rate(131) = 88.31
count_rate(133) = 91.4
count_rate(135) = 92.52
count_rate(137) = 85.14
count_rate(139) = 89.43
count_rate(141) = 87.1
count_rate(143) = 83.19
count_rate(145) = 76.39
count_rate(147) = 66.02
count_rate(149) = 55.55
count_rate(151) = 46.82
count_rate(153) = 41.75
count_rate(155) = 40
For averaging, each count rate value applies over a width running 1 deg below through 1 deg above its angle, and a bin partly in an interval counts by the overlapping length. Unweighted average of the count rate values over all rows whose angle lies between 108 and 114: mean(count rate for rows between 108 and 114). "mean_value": 91.2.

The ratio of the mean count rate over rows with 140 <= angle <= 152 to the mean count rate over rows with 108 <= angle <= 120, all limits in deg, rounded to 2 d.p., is 0.76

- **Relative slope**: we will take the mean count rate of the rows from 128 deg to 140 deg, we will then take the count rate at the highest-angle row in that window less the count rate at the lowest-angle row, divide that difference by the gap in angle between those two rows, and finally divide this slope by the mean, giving -0.0027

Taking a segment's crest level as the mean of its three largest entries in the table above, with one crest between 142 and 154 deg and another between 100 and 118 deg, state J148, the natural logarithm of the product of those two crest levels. 8.86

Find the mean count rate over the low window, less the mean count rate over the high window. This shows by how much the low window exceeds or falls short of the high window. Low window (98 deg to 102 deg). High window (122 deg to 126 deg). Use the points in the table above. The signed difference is 4.8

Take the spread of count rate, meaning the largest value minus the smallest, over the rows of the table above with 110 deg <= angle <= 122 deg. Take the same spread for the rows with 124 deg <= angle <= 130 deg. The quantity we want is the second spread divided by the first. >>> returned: 1.2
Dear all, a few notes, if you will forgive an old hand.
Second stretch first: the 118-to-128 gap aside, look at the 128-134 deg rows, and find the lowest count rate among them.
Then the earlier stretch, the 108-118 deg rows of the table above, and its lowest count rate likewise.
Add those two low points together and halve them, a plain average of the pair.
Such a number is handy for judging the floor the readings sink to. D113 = 89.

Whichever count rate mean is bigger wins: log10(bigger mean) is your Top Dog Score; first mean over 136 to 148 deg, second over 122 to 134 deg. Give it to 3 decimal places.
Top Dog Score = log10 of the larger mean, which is 1.950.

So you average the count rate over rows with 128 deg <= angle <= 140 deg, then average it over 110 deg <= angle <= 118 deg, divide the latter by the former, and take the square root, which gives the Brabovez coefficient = 1.013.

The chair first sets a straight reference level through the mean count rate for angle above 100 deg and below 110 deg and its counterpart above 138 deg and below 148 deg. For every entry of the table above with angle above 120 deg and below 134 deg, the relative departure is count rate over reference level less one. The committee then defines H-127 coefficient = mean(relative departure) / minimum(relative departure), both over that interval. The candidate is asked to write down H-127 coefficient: 42.2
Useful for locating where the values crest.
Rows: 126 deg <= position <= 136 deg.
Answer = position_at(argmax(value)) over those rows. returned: 135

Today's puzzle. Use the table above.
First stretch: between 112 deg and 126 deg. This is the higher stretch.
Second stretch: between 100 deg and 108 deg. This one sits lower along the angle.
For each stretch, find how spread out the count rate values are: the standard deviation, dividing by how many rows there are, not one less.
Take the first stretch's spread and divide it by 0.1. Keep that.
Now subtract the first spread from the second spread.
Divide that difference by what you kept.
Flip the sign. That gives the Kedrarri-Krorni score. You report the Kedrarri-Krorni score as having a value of 0.025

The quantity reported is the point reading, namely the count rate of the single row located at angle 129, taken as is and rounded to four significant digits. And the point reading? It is 91.86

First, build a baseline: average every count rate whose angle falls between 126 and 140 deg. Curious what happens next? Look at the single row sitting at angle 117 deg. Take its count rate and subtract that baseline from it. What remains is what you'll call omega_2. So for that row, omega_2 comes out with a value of 4.6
